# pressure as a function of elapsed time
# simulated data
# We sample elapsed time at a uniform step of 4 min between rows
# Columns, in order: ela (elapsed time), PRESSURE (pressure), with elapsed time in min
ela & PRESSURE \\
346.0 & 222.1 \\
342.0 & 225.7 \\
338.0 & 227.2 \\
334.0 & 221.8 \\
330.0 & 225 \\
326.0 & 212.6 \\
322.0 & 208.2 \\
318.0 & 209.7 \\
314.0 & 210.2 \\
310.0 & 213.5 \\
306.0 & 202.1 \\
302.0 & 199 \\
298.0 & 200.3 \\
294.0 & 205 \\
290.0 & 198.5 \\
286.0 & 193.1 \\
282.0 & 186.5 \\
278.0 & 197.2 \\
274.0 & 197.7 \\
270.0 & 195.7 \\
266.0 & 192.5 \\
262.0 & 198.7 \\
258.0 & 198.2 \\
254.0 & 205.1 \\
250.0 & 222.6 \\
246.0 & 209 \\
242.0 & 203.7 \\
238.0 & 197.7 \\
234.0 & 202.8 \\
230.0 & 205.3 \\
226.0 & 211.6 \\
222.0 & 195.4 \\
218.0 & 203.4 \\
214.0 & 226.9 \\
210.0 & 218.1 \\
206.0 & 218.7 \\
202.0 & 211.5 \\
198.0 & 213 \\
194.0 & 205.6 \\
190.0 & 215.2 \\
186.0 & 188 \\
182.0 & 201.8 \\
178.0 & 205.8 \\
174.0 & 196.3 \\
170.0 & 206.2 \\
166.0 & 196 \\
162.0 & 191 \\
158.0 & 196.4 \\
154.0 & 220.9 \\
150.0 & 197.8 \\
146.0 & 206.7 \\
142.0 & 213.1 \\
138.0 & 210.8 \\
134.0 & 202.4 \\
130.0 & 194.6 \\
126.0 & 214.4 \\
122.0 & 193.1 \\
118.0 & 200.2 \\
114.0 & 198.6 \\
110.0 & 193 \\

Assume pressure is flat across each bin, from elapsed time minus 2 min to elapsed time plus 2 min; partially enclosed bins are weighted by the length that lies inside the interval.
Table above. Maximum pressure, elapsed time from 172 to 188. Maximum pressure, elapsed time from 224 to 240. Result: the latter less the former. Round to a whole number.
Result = 6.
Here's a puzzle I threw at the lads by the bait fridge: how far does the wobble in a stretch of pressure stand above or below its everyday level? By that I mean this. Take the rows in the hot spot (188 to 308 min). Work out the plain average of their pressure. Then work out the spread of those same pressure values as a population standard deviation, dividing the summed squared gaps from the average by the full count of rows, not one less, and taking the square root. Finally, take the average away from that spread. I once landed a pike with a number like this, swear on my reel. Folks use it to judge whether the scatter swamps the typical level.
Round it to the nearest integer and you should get -195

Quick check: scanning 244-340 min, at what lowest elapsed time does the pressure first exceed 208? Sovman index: 246.0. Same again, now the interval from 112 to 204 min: 126.0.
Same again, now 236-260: 246.0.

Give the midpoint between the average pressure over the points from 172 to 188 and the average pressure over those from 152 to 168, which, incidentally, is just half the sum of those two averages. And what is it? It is 200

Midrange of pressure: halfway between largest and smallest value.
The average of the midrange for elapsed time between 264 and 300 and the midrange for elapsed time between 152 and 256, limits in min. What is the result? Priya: 202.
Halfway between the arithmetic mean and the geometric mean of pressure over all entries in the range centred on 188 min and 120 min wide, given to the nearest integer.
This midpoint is 205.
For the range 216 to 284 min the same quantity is 201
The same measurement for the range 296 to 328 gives 207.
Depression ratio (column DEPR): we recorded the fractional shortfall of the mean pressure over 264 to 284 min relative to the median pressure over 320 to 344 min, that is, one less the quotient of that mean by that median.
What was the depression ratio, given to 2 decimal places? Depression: 0.13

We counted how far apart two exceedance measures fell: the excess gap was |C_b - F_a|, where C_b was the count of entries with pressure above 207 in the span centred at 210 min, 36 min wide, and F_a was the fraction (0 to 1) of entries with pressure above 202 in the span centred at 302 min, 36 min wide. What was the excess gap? 5.4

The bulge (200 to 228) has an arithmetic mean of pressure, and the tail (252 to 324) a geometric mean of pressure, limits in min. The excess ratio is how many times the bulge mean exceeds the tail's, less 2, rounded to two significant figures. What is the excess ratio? -0.94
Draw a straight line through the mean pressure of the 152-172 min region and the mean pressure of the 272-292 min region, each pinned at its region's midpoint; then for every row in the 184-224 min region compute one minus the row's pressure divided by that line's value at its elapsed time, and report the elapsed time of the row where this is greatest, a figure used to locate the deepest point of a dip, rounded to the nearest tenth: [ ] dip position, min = 186.0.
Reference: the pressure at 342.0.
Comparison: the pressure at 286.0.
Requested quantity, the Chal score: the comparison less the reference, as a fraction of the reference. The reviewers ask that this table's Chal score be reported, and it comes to -0.14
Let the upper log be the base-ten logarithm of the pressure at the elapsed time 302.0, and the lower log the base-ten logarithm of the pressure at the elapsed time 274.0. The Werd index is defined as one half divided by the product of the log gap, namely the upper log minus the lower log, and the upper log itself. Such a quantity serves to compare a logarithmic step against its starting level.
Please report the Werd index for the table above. 76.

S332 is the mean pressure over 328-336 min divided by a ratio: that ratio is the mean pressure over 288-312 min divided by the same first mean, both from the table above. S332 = 246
